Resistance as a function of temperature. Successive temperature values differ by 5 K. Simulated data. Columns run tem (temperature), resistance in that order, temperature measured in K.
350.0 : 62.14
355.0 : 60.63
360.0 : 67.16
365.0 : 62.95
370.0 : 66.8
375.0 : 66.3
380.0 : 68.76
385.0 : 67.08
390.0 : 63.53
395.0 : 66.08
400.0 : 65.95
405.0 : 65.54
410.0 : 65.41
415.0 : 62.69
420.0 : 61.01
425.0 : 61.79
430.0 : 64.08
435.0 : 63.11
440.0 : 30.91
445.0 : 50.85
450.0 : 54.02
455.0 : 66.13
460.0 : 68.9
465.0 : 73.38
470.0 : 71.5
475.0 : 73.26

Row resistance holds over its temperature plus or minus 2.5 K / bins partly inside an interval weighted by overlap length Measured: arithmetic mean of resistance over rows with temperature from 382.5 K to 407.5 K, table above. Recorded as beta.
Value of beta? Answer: 66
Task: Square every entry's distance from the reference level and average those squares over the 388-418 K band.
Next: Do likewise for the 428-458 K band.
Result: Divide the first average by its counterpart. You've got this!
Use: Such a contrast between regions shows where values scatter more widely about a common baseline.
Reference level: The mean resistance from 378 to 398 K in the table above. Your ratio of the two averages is 0.01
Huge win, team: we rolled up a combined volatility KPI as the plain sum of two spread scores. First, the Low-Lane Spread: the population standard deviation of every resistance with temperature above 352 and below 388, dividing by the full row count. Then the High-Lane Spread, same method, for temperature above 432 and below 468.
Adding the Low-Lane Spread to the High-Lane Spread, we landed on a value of 16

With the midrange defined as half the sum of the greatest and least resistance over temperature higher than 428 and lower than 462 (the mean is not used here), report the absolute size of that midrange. 50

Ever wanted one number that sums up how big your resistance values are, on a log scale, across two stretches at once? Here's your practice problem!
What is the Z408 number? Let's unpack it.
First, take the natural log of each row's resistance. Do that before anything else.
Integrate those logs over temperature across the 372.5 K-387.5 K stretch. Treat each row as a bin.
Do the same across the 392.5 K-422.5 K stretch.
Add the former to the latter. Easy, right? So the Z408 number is 188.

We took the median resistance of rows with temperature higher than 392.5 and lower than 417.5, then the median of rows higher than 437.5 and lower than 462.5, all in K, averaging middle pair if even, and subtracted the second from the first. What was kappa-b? 12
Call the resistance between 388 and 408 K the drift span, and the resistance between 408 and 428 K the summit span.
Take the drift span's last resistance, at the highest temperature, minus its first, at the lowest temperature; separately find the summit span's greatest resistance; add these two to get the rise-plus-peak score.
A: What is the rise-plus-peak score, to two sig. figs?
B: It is 67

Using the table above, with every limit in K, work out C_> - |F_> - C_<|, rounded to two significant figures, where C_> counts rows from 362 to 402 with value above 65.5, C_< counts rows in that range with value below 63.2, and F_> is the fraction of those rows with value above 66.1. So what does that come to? 5.5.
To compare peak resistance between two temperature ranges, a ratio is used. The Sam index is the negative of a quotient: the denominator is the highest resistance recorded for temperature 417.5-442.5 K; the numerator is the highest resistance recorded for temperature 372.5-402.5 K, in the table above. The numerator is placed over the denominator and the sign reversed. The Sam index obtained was -1.07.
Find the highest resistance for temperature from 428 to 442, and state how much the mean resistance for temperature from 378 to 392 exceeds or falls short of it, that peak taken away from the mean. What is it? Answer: 2.4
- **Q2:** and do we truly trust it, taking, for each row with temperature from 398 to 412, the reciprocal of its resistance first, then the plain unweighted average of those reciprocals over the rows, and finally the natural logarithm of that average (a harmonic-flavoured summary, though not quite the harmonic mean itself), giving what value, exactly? -4.18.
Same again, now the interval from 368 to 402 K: -4.19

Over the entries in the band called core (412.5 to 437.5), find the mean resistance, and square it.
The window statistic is 3911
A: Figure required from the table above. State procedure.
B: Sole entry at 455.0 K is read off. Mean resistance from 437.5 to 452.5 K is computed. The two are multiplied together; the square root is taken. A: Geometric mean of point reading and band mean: 55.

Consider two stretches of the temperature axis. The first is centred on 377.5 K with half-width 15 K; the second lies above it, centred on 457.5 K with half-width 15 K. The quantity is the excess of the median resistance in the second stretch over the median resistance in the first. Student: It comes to 1.0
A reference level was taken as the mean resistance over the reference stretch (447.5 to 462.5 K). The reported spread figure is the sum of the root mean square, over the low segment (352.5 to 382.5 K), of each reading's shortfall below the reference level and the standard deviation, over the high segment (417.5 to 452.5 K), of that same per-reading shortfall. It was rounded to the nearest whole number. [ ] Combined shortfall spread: 15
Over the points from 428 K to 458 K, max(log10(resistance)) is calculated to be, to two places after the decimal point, 1.82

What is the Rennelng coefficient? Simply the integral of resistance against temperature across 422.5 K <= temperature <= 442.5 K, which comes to 1099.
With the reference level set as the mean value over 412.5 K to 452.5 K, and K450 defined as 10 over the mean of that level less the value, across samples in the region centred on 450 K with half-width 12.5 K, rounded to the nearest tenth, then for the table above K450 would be 5.3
